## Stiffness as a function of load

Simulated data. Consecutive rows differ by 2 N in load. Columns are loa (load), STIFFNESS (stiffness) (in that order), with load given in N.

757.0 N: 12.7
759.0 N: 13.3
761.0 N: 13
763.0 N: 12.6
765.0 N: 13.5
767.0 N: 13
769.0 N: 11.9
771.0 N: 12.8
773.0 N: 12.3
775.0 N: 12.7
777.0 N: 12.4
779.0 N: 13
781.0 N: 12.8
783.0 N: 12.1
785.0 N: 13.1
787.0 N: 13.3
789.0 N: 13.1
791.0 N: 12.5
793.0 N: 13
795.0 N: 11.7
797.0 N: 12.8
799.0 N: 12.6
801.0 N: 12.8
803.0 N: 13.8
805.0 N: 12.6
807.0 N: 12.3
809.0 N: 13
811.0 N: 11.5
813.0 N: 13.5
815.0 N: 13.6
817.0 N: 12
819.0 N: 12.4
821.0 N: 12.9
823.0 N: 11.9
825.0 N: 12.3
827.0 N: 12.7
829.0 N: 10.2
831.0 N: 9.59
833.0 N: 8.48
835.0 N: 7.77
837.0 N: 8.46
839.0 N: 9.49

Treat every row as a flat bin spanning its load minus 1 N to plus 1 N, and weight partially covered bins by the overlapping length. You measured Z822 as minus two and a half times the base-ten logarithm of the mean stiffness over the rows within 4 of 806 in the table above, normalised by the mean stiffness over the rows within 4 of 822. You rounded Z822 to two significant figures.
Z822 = -0.047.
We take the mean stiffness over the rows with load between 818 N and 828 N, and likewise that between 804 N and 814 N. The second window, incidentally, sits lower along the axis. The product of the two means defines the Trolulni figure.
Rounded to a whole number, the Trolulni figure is 156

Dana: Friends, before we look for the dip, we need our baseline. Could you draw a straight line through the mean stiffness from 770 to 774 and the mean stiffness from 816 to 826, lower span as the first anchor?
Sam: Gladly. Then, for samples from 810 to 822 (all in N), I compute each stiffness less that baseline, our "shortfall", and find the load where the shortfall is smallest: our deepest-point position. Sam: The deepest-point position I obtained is 811.0 N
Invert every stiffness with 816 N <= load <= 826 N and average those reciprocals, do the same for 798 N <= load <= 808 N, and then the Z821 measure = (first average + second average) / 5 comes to 0.0319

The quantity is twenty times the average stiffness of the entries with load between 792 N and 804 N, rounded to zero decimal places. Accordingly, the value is 256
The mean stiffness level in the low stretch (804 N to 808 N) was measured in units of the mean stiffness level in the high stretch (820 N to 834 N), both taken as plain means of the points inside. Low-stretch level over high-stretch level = 1.12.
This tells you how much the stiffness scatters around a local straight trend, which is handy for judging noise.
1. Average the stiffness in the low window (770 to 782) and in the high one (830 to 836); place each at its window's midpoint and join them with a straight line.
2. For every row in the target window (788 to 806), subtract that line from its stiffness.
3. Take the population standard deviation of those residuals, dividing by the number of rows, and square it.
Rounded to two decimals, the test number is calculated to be 0.49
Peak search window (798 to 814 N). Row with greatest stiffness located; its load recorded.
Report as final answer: 803.0 N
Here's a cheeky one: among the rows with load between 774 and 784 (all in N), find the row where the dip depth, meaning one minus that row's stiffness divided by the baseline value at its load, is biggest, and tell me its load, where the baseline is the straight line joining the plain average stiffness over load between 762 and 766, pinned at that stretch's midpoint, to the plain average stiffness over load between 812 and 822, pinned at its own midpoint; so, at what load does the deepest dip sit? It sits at 783.0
